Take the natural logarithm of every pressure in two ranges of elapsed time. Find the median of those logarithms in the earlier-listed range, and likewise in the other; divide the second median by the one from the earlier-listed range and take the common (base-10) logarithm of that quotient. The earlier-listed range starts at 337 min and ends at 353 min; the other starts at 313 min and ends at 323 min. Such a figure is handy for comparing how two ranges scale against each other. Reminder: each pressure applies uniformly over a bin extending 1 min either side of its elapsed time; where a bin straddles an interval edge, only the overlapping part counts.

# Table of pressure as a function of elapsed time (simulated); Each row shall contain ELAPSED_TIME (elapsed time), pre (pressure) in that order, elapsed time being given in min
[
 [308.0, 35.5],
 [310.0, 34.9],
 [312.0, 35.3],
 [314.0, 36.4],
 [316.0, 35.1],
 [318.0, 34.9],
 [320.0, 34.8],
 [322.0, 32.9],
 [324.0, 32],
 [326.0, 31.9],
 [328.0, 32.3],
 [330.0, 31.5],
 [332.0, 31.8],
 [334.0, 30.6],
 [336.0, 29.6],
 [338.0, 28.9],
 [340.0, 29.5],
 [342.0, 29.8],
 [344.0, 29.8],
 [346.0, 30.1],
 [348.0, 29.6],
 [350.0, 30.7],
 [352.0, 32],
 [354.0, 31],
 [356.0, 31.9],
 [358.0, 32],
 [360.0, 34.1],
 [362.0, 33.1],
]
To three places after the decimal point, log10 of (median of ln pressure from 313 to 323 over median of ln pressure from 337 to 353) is 0.020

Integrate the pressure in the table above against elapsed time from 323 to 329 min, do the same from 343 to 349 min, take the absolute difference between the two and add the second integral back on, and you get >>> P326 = 192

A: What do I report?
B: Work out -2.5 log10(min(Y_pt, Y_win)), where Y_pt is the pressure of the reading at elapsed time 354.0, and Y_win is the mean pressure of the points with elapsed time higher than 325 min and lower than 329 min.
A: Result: -3.73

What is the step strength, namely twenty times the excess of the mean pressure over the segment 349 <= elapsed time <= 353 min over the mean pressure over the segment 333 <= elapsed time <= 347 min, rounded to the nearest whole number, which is 32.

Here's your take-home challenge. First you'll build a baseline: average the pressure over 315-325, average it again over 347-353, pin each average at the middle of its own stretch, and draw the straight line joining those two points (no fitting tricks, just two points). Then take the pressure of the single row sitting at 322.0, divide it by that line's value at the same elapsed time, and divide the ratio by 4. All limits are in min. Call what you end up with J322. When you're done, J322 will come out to 0.244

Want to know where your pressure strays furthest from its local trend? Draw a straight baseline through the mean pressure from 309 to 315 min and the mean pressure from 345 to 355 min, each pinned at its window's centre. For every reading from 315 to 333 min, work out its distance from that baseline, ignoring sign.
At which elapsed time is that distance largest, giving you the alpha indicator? 324.0 min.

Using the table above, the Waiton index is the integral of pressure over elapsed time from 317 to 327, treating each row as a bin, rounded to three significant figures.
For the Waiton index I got 333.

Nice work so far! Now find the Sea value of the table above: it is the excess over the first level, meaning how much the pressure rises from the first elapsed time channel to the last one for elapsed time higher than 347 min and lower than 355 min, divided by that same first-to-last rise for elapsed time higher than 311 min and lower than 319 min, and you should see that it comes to -3.5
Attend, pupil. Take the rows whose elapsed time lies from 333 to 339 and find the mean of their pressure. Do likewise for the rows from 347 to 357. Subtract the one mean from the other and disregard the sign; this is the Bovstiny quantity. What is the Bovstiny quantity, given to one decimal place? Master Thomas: 1.3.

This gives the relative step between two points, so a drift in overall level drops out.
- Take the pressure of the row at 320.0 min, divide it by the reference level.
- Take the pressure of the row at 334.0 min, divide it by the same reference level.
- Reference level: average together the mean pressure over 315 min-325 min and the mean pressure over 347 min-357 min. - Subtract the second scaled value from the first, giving 0.129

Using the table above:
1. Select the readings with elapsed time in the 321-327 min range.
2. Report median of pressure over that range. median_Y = 32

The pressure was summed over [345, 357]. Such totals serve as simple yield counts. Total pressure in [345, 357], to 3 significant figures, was 185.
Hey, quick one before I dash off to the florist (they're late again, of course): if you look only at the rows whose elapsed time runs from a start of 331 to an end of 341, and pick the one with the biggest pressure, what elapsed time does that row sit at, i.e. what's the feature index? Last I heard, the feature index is 332.0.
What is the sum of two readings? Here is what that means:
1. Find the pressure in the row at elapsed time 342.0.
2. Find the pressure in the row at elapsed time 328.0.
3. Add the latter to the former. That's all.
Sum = 62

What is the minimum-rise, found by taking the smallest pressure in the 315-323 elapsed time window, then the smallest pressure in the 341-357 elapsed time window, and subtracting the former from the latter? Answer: -3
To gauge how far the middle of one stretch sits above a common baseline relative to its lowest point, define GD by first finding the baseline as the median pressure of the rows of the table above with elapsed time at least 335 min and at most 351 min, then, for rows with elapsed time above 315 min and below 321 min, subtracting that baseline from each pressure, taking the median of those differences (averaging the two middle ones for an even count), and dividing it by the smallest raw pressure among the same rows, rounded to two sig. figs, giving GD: 0.15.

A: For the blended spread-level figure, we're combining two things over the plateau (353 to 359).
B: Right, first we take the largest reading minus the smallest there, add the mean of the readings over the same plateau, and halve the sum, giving 16.32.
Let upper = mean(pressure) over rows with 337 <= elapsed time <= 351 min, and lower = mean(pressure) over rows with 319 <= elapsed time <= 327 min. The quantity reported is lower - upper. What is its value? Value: 3.1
